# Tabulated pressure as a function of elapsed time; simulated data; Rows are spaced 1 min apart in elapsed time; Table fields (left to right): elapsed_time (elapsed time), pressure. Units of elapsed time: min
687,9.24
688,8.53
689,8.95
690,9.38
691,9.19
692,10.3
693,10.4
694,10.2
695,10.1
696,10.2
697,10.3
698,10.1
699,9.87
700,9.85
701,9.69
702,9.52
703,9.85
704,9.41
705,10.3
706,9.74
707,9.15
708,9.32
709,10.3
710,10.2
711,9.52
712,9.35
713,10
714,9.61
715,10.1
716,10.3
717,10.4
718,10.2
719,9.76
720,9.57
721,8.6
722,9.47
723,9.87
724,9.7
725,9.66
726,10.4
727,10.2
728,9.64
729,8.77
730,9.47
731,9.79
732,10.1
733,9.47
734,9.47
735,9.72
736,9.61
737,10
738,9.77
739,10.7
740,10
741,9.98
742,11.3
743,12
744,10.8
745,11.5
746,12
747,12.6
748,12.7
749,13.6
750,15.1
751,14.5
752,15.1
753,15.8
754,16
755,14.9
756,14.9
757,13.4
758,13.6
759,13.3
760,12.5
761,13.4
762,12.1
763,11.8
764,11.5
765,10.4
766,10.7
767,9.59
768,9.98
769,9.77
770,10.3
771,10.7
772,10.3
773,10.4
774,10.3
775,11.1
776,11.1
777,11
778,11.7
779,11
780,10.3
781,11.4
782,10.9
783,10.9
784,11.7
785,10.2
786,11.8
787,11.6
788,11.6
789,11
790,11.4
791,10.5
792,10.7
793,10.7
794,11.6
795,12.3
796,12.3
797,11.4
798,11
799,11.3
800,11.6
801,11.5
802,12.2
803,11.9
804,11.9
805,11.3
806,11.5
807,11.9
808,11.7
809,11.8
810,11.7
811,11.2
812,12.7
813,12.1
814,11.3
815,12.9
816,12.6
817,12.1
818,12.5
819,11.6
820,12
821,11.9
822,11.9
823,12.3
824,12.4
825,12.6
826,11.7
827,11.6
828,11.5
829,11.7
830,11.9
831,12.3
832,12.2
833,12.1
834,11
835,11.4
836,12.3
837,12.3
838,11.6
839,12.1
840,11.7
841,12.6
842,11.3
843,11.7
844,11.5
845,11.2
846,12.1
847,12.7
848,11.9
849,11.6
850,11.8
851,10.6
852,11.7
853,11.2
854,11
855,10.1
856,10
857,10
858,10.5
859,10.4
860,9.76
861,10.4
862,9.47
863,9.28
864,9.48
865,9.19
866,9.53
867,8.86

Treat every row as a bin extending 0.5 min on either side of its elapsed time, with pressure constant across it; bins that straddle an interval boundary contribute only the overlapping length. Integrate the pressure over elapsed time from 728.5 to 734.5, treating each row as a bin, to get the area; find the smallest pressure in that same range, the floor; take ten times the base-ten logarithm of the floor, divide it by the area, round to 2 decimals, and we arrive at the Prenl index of 0.17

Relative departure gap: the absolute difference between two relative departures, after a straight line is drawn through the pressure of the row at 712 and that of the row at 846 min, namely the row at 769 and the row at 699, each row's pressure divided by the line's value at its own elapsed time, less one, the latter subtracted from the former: 0.16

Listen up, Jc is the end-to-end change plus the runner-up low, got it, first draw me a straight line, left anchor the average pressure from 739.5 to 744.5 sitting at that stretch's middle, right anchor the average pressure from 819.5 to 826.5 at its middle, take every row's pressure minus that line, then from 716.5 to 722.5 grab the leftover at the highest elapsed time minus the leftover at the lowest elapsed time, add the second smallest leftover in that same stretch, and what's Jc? -2.0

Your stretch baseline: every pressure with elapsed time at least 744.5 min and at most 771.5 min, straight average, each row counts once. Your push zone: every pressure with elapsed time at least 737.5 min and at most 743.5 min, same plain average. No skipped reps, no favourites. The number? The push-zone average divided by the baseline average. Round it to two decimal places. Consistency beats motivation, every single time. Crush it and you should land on 0.84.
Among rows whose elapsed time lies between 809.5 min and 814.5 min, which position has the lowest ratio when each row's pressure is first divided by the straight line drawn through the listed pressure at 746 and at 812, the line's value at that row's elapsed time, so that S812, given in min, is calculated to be 811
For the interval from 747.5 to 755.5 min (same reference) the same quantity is 748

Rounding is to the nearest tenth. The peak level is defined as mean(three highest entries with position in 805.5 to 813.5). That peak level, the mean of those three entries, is 12.2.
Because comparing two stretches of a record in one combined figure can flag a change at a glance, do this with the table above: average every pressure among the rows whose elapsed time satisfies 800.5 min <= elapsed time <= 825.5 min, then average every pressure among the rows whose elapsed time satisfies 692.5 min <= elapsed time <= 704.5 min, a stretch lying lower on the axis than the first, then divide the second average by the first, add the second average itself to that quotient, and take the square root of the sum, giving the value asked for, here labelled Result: 3.28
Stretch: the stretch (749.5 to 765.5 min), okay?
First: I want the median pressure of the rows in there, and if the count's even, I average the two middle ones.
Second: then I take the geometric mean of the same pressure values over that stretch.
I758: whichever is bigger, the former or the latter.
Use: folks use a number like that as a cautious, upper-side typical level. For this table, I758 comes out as 13.5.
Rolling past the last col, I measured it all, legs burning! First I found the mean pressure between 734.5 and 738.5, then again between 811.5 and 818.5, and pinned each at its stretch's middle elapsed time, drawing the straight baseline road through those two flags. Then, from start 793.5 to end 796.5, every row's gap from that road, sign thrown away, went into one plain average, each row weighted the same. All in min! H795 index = 0.42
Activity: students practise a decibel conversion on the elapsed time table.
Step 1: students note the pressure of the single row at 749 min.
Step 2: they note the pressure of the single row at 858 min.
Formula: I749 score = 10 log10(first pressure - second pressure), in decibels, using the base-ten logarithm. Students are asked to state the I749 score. 4.9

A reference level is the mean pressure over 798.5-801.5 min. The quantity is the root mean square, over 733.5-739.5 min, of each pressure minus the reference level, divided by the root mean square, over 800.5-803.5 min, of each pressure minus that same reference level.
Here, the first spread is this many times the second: 3.3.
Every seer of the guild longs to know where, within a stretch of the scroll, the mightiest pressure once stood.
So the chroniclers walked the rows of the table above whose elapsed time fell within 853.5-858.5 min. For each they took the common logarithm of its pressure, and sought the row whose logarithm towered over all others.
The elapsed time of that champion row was 854 min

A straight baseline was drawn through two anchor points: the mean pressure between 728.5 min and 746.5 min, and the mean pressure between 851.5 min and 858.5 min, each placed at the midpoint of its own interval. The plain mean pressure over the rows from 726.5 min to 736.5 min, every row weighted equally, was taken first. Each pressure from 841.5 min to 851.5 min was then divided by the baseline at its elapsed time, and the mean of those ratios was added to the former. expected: 10.7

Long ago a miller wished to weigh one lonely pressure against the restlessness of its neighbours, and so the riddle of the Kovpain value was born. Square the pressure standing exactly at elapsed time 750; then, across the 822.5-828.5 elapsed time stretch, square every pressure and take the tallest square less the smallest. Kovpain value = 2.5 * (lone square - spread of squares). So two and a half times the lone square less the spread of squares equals 504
